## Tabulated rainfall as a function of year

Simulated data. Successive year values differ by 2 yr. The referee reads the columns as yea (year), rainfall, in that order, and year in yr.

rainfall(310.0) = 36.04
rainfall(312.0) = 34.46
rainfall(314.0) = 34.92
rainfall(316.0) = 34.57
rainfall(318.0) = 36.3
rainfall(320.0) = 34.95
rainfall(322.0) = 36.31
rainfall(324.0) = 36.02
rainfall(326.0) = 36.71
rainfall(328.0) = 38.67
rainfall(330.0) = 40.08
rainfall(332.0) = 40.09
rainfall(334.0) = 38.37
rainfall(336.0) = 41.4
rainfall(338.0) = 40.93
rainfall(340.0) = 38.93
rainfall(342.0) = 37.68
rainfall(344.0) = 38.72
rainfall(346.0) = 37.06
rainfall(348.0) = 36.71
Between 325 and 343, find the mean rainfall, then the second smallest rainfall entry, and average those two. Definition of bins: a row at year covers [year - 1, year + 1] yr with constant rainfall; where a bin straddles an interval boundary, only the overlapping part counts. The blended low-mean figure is 38.4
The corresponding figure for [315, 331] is 35.8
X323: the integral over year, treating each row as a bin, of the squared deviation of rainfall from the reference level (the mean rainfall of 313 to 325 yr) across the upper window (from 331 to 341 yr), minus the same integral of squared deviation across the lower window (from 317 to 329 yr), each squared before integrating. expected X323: 183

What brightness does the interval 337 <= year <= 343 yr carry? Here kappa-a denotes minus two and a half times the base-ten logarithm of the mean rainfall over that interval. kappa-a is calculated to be -3.98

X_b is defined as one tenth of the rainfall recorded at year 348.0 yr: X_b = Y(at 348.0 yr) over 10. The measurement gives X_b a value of 3.7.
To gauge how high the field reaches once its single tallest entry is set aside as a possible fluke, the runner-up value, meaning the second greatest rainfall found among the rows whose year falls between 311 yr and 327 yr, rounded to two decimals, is 36.31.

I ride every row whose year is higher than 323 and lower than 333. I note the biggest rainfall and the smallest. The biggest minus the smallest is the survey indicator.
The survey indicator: 4.1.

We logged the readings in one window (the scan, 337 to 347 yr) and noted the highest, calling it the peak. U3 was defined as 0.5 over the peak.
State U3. 0.0122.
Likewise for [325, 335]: 0.0125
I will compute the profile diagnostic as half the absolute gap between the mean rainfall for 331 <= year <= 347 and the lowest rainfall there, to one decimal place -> 1.0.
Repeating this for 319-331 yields 1.1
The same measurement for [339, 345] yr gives 0.4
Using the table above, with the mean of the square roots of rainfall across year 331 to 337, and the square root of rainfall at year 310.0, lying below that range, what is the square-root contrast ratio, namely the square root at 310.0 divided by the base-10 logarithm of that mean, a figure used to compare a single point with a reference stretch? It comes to 7.5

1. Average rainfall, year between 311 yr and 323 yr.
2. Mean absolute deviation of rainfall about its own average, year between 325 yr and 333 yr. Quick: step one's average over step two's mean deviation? 29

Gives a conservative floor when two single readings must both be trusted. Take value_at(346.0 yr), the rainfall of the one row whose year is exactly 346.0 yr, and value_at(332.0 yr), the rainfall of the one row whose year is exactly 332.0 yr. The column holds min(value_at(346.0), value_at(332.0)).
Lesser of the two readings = 37.1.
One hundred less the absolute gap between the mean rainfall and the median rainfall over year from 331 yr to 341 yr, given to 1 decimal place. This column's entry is 99.9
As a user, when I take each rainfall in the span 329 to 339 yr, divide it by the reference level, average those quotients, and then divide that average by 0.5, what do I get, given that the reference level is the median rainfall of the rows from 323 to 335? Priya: 2.09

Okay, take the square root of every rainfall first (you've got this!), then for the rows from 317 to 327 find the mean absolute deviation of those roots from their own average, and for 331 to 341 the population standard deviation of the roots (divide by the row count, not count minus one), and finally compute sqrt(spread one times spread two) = 0.059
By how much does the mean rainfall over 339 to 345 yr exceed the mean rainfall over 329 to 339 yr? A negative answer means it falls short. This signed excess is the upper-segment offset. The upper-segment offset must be -1.7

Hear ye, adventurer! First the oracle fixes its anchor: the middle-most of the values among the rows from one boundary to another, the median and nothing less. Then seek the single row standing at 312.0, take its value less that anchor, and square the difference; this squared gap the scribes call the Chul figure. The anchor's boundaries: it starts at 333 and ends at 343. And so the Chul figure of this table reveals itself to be 20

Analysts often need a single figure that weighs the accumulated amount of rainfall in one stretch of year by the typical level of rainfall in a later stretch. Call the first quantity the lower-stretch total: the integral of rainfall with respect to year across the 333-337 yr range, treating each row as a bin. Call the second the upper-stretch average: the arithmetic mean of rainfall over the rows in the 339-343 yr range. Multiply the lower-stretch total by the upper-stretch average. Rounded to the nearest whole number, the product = 6111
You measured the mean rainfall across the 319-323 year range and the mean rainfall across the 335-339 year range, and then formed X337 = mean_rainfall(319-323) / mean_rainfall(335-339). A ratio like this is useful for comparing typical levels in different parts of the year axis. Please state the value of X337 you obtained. 0.866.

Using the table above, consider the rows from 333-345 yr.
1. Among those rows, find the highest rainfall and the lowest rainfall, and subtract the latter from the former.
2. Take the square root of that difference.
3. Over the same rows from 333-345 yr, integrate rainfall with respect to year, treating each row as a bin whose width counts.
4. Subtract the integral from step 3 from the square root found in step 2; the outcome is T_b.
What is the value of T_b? -470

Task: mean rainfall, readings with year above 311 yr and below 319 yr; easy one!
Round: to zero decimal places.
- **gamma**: 35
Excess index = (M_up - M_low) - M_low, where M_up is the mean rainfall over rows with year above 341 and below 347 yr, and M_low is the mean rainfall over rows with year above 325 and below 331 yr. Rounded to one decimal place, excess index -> -39.2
